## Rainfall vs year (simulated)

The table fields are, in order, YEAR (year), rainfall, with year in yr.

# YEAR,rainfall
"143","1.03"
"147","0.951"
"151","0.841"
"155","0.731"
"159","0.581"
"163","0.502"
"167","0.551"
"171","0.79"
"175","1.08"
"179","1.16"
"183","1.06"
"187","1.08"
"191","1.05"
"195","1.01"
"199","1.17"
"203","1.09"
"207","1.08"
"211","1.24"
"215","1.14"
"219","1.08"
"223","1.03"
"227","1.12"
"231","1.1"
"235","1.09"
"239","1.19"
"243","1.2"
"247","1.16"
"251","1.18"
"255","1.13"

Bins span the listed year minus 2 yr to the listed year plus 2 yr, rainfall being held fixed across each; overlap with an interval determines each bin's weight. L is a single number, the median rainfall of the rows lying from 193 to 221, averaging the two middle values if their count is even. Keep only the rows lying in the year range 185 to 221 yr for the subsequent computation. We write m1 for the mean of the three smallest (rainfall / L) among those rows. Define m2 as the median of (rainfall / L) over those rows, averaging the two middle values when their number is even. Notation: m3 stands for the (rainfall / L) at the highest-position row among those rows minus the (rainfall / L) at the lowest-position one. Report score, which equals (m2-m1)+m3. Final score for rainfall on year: 0.03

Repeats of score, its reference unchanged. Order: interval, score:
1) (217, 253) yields 0.14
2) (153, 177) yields 0.42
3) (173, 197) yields -0.04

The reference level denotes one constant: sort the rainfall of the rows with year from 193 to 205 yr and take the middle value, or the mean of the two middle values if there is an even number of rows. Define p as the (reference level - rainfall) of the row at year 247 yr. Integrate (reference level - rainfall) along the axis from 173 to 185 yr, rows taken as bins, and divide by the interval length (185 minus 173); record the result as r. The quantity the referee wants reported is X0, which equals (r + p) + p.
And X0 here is -0.15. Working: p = -0.07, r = -0.01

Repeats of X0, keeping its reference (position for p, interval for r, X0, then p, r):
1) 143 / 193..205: 0.12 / 0.06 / 0.00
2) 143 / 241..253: 0.03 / 0.06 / -0.09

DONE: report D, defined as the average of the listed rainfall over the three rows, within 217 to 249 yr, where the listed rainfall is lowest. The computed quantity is 1.07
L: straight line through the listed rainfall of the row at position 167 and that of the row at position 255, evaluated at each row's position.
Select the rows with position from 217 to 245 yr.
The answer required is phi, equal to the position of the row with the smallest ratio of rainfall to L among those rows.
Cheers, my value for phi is 235 yr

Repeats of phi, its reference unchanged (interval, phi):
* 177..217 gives 215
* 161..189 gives 163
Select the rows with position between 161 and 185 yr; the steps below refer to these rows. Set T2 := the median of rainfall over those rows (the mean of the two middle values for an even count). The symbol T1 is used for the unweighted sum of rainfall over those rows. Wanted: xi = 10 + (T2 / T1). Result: 10.2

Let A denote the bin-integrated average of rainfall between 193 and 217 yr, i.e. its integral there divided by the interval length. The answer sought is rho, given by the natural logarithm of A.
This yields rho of 0.115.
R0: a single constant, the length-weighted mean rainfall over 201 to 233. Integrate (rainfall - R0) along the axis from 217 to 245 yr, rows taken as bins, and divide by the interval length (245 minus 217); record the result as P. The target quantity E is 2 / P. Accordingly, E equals 350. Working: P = 0.01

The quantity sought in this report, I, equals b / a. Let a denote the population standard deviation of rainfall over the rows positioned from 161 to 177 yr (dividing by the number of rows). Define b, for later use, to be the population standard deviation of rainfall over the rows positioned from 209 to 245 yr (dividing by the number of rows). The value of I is 0.28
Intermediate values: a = 0.229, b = 0.063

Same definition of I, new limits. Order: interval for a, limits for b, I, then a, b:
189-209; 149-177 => 3.53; 0.053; 0.187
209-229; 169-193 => 1.66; 0.070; 0.116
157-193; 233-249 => 0.17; 0.251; 0.043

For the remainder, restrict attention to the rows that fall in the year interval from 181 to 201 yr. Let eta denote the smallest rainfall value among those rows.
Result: 1.01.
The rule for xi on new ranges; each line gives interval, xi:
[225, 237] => 10.3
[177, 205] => 10.1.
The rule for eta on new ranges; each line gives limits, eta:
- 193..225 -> 1.01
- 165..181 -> 0.551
